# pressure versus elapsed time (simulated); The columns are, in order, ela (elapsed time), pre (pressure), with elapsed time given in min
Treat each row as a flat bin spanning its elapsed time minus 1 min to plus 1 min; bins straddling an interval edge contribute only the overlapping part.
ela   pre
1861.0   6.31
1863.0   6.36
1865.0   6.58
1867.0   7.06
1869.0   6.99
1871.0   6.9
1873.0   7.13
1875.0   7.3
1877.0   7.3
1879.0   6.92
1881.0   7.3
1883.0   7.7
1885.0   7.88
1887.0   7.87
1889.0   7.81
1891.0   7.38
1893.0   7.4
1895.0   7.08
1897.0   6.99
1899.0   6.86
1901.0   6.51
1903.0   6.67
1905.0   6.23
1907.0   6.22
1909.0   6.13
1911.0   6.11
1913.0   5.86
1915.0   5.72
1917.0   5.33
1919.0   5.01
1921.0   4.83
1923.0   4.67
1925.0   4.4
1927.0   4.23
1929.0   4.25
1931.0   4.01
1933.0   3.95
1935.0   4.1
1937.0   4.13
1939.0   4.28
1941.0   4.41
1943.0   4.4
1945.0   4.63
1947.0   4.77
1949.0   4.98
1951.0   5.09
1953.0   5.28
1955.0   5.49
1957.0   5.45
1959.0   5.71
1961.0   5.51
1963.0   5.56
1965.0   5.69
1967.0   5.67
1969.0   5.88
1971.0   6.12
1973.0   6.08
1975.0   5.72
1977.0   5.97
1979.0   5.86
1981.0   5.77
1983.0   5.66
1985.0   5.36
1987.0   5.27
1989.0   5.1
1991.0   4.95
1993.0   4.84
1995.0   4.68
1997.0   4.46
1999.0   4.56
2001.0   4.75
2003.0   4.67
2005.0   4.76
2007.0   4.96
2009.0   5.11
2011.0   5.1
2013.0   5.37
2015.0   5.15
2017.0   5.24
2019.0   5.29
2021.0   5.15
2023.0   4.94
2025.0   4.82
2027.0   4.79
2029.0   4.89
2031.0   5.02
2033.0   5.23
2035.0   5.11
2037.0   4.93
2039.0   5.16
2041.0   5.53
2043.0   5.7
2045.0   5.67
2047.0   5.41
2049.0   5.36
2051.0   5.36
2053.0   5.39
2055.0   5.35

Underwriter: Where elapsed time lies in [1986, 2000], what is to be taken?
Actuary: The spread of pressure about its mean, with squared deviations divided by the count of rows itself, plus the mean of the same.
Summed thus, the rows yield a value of 5.11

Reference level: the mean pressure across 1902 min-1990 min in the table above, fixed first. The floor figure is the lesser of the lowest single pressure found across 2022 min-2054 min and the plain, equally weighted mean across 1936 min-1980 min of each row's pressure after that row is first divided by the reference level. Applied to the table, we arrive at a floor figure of 1.01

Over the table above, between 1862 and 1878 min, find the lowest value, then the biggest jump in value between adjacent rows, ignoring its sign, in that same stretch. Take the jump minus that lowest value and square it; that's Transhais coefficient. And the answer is 35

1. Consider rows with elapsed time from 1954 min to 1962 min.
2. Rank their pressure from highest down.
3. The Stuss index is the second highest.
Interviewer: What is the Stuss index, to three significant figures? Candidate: 5.51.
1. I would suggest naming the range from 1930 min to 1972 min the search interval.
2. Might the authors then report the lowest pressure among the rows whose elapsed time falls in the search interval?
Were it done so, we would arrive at 3.95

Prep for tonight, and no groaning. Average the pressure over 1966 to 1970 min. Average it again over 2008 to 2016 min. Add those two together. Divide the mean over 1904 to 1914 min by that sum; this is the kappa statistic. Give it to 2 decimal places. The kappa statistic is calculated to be 0.56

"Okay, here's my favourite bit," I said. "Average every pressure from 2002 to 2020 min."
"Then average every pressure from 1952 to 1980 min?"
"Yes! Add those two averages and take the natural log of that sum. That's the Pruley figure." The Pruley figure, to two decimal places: 2.38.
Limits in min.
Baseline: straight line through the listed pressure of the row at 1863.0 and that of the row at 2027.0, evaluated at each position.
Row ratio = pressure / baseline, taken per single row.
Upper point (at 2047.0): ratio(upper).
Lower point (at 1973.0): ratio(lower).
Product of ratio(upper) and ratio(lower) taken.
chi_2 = 1.3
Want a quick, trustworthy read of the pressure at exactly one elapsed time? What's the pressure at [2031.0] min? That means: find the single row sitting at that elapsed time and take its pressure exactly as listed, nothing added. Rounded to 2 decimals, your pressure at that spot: 5.02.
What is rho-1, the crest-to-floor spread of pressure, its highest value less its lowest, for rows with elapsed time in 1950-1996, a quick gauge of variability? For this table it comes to 1.44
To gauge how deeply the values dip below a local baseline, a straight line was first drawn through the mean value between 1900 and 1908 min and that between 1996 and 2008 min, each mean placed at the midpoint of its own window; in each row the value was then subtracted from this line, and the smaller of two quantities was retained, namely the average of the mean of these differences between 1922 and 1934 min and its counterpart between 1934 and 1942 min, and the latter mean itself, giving 1.6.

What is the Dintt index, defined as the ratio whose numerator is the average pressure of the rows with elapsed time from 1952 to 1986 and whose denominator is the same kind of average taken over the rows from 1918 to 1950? 1.28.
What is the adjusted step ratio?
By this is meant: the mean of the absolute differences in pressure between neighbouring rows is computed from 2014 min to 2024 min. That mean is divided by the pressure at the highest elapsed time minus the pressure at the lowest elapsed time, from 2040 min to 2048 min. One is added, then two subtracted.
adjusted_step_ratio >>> -2.0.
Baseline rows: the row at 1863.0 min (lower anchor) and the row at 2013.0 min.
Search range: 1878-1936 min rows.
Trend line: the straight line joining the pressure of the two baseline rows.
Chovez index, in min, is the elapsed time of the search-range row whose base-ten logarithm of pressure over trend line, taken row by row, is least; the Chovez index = 1933.0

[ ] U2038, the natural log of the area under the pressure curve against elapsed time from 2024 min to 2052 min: 4.98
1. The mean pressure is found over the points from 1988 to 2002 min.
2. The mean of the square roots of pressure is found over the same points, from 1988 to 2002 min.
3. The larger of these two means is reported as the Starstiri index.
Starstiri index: 4.76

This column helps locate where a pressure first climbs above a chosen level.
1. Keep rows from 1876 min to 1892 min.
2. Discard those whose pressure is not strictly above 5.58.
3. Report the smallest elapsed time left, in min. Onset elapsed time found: 1877.0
